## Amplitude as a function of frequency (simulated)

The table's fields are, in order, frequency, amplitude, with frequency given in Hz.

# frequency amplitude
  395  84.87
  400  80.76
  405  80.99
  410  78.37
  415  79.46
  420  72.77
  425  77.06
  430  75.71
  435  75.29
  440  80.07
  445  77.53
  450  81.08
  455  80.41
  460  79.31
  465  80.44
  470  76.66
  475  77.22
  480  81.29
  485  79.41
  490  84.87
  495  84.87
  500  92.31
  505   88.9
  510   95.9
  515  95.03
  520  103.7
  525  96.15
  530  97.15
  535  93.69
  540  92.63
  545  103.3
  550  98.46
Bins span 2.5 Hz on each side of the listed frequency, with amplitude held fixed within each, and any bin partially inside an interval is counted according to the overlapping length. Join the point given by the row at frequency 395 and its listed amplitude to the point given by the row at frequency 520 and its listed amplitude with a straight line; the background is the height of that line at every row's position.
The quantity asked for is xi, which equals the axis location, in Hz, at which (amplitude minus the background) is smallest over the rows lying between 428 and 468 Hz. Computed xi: 435 Hz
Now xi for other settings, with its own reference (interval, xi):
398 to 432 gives 420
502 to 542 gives 540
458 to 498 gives 475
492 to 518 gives 495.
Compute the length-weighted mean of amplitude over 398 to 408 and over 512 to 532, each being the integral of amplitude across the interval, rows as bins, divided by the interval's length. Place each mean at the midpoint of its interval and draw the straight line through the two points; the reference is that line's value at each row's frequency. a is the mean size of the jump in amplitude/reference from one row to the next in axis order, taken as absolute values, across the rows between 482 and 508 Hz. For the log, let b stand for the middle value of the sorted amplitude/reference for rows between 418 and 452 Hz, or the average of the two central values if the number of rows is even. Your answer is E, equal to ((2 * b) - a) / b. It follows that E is 1.95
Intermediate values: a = 0.043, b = 0.894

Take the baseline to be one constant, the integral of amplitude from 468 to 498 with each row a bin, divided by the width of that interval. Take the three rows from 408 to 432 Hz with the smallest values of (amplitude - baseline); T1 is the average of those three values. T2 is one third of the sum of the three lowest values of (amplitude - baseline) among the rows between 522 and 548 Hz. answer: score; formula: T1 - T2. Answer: -19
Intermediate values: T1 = -6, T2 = 13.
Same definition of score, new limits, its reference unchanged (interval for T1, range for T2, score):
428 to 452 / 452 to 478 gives -2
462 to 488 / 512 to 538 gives -17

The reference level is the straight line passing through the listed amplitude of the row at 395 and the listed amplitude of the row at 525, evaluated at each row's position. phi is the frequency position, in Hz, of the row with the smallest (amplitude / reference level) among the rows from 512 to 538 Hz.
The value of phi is 535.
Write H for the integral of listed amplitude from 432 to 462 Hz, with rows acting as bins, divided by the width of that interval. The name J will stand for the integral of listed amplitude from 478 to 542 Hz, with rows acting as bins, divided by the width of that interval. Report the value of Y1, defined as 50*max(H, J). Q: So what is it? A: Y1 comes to 4564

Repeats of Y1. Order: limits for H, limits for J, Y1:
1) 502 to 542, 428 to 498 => 4769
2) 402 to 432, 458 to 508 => 4135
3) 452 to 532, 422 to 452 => 4350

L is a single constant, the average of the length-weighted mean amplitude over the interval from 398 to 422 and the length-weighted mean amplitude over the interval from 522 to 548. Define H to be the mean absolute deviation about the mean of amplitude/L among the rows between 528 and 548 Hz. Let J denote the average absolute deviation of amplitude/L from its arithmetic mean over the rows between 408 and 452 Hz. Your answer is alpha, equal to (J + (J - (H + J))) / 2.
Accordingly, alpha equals -0.009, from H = 0.040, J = 0.023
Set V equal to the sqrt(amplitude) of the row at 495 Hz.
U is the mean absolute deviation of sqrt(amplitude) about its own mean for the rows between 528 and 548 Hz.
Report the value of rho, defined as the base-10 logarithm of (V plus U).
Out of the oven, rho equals 0.973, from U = 0.179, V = 9.2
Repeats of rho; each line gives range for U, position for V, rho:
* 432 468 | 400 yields 0.958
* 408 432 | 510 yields 0.996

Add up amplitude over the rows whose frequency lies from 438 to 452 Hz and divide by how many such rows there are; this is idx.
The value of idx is 79.6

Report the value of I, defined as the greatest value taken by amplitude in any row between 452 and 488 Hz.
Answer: 81.29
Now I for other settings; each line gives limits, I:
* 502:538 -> 103.7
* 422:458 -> 81.08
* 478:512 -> 95.9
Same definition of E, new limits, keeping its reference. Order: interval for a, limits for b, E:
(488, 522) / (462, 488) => 1.94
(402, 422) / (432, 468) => 1.95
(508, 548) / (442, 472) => 1.95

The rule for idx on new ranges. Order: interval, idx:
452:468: 80.1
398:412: 80.0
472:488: 79.3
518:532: 99.0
